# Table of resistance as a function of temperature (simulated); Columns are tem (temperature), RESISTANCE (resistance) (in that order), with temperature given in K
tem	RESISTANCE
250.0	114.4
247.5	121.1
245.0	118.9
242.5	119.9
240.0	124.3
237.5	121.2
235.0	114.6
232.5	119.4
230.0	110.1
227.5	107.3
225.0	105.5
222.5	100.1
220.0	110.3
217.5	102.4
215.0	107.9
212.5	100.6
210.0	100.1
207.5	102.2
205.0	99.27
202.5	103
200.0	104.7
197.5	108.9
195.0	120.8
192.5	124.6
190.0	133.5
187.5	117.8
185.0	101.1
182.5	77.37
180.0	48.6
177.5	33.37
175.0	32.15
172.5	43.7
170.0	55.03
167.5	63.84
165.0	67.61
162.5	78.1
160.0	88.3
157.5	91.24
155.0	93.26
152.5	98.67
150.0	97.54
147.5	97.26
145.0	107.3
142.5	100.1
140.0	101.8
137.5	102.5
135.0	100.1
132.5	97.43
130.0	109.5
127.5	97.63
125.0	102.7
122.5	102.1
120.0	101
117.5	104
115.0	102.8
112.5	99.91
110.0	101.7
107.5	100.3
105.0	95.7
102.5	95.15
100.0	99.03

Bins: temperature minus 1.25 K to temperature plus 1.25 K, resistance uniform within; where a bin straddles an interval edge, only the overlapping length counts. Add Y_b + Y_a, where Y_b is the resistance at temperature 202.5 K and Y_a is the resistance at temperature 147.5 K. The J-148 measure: 200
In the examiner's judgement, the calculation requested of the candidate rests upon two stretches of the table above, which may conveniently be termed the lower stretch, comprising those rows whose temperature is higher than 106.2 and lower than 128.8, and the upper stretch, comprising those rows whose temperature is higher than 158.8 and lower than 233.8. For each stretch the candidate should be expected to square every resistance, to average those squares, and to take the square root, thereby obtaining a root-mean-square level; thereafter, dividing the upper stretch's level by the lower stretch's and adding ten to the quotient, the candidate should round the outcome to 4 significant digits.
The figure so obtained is 10.95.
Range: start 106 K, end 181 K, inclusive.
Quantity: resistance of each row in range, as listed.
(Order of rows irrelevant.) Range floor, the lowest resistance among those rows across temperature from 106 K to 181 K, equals 32.15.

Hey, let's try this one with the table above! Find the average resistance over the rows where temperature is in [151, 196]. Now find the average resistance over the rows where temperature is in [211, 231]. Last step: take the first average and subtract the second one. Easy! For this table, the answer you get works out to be -24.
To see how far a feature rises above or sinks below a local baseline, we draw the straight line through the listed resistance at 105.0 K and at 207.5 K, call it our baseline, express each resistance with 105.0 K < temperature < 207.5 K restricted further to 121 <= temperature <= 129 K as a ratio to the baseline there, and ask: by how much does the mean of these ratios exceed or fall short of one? 0.04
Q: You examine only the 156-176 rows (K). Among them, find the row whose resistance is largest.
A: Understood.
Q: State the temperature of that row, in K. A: 157.5 K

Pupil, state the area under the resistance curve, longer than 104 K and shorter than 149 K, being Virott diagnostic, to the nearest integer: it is 4560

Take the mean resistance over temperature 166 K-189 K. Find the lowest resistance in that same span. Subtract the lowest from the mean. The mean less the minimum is 32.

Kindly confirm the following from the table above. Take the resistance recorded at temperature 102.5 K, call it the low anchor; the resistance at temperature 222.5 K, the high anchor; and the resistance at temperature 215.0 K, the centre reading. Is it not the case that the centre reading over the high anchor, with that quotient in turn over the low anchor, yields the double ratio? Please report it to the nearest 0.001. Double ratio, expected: 0.011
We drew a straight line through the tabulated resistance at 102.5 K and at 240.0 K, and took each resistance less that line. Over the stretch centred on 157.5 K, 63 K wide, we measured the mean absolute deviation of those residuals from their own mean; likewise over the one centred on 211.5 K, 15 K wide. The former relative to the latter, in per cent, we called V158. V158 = 1152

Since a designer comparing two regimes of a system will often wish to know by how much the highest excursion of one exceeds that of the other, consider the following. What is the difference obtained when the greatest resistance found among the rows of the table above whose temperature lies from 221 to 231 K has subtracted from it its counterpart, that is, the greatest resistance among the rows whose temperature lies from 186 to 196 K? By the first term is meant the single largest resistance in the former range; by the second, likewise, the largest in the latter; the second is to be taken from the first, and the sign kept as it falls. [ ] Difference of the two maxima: -23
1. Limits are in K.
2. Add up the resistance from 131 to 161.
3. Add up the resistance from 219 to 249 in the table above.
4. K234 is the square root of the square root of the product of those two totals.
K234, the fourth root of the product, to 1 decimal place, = 35.6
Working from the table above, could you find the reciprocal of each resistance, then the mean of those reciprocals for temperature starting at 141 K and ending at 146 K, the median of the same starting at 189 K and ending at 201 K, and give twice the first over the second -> 2.3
